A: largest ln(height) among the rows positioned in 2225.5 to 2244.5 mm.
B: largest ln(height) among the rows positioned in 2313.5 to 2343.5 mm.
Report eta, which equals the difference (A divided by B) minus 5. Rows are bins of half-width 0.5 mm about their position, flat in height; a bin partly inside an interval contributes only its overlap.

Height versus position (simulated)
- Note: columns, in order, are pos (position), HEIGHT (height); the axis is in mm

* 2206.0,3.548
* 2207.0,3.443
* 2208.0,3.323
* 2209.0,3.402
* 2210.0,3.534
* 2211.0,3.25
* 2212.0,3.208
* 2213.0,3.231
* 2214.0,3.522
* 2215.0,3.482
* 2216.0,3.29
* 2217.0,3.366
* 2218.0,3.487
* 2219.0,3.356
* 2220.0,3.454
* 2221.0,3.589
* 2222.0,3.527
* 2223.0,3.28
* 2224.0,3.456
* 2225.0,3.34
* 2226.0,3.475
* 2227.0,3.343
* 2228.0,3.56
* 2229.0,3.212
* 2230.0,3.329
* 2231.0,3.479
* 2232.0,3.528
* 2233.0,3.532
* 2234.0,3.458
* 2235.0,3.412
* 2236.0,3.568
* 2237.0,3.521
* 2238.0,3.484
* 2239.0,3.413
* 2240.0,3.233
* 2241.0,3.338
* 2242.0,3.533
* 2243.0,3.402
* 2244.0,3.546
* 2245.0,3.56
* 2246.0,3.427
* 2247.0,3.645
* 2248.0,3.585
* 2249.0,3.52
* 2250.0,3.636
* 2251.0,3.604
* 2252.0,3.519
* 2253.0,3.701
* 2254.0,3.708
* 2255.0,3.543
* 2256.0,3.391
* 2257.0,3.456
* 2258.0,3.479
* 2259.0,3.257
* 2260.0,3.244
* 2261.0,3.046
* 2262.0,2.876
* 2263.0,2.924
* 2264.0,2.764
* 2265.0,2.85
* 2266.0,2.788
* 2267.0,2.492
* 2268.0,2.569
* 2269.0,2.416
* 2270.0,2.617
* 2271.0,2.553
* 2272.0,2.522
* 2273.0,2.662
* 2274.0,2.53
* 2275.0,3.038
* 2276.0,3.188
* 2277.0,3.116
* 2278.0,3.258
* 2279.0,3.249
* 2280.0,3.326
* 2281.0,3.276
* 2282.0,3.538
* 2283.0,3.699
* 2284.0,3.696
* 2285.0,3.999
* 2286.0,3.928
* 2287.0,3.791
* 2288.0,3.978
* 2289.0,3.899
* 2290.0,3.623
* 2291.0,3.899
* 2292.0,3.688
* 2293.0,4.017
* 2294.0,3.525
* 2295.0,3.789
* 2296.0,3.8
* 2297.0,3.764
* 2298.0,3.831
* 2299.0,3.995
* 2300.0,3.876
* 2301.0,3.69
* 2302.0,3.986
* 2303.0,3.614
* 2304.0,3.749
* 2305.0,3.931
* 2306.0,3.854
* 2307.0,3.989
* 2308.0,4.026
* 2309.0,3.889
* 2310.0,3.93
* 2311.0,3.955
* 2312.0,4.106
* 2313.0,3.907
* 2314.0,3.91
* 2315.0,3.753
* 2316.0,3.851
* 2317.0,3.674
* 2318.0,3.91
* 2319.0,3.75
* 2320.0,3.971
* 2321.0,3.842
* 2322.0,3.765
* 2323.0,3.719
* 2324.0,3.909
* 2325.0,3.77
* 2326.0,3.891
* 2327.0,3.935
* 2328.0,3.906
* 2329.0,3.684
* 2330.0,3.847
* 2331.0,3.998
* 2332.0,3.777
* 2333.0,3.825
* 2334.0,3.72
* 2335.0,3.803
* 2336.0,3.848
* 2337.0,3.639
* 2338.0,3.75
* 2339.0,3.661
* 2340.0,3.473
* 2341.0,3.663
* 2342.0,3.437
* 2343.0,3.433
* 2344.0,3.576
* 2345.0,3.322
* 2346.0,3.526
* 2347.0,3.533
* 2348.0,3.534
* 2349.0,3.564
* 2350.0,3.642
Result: -4.08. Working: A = 1.27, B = 1.39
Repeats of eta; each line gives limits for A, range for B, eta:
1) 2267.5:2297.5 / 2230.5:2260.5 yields -3.94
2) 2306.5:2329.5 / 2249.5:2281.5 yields -3.92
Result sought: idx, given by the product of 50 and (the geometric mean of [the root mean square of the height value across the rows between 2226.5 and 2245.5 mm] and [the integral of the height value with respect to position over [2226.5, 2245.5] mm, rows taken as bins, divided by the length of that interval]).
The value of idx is 172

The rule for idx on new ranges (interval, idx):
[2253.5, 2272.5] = 149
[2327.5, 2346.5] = 184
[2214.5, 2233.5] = 171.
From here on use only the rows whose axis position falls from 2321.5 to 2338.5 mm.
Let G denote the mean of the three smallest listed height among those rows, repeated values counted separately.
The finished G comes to 3.7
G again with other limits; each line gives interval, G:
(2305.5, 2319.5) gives 3.7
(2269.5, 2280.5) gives 2.5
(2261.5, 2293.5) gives 2.5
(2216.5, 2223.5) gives 3.3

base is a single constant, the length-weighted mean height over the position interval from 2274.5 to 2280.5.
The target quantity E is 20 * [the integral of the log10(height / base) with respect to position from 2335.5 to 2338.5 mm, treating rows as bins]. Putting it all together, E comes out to 4.1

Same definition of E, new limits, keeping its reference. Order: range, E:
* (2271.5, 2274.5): -5.7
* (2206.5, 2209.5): 1.5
